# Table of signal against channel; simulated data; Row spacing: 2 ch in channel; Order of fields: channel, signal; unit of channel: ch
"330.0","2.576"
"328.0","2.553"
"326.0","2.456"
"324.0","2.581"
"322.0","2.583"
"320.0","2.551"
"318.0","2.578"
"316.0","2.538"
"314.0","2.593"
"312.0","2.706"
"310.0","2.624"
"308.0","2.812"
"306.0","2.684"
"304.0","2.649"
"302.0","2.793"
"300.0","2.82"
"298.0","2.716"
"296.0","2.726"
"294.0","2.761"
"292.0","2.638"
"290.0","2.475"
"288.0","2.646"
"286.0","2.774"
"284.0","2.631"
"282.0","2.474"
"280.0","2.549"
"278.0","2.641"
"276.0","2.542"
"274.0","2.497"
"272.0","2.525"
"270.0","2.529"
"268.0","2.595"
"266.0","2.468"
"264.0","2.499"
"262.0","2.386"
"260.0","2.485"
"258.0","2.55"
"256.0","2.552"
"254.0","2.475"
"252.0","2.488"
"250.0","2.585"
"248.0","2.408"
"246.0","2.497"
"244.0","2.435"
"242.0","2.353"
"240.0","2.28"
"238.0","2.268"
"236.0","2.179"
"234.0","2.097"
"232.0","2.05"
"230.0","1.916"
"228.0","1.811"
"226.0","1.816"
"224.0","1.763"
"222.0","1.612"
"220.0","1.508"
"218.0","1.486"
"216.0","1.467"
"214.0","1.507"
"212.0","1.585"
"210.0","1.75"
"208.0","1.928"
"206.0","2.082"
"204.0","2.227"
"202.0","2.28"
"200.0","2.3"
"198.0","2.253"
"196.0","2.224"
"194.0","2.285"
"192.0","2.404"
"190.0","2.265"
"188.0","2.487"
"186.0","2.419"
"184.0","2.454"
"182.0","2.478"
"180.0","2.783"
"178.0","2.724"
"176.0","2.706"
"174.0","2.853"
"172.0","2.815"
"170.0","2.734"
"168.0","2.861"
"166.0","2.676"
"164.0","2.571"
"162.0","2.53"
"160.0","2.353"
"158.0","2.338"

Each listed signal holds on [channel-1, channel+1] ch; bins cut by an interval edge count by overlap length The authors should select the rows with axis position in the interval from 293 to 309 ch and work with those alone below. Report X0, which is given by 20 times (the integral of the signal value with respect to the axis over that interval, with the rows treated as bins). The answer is 878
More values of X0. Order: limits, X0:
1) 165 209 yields 2170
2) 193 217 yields 956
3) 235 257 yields 1061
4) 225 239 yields 565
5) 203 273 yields 3006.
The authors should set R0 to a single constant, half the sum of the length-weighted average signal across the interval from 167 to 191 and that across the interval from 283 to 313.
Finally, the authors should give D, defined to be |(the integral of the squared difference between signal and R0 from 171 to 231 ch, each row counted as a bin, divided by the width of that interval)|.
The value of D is 0.46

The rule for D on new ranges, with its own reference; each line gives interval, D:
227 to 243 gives 0.33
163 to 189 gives 0.02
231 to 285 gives 0.07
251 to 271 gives 0.03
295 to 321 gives 0.01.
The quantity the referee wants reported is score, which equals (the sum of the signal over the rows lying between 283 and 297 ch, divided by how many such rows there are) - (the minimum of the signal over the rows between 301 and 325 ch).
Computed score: 0.1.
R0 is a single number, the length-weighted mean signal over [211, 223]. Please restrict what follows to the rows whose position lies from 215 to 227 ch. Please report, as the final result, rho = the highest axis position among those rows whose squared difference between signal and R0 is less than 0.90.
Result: 226.0 ch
